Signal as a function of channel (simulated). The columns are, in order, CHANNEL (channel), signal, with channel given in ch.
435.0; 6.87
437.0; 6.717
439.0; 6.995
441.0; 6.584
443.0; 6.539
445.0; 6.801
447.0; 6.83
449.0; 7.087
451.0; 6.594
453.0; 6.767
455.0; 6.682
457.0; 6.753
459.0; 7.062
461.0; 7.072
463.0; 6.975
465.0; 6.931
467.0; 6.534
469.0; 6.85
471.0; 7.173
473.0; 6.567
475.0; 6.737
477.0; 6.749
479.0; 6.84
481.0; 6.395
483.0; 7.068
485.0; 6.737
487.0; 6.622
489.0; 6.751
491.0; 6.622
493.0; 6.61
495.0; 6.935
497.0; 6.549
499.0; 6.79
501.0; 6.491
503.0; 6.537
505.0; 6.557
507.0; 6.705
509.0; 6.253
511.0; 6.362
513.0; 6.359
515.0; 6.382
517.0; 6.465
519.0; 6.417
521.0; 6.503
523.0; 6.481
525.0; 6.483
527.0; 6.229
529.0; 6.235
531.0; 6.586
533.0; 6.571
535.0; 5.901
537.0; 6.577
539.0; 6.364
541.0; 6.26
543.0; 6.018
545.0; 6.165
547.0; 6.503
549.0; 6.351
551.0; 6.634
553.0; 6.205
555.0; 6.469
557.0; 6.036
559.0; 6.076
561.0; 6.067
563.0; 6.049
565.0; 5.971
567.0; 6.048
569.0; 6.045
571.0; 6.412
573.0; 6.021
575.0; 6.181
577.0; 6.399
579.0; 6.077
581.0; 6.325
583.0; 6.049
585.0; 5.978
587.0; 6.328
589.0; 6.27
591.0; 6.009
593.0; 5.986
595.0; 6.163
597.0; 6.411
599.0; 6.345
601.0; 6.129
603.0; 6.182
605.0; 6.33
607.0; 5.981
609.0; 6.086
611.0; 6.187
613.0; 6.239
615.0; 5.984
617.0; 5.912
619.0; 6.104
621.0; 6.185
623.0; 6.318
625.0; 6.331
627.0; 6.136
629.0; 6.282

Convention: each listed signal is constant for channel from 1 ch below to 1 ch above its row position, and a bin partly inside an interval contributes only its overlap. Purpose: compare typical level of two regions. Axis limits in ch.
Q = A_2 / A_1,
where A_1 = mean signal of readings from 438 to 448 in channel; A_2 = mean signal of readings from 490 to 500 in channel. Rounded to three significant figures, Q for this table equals 0.993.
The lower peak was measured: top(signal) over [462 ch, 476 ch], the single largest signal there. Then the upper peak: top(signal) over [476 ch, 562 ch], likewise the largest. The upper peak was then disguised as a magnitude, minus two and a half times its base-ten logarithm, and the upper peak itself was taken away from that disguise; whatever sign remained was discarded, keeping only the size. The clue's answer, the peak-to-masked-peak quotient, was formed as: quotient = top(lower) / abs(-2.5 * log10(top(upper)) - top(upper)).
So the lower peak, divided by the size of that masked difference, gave 0.780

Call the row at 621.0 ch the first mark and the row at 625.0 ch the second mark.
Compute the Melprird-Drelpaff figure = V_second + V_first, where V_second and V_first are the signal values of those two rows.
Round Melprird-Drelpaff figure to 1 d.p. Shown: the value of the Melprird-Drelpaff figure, 12.5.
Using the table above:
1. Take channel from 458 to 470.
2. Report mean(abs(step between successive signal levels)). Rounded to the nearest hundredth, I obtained 0.17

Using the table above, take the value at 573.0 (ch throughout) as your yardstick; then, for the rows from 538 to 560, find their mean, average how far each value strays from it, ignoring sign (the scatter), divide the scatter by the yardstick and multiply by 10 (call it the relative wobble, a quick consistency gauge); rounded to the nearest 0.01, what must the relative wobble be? 0.28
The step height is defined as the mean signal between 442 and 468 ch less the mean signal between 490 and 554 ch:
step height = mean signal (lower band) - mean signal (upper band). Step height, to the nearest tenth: 0.4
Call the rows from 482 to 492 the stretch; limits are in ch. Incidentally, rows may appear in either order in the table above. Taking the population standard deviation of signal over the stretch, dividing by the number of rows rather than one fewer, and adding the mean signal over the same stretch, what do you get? 6.9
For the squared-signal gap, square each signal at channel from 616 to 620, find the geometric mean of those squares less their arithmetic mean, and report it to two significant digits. -0.018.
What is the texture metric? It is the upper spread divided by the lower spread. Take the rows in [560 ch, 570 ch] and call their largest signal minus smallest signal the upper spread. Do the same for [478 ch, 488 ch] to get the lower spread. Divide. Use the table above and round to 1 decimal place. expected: 0.1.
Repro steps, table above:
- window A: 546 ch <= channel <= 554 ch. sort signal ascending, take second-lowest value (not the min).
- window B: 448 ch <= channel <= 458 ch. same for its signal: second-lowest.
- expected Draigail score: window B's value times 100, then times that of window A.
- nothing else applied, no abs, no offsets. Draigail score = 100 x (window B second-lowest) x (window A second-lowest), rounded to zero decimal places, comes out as 4244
